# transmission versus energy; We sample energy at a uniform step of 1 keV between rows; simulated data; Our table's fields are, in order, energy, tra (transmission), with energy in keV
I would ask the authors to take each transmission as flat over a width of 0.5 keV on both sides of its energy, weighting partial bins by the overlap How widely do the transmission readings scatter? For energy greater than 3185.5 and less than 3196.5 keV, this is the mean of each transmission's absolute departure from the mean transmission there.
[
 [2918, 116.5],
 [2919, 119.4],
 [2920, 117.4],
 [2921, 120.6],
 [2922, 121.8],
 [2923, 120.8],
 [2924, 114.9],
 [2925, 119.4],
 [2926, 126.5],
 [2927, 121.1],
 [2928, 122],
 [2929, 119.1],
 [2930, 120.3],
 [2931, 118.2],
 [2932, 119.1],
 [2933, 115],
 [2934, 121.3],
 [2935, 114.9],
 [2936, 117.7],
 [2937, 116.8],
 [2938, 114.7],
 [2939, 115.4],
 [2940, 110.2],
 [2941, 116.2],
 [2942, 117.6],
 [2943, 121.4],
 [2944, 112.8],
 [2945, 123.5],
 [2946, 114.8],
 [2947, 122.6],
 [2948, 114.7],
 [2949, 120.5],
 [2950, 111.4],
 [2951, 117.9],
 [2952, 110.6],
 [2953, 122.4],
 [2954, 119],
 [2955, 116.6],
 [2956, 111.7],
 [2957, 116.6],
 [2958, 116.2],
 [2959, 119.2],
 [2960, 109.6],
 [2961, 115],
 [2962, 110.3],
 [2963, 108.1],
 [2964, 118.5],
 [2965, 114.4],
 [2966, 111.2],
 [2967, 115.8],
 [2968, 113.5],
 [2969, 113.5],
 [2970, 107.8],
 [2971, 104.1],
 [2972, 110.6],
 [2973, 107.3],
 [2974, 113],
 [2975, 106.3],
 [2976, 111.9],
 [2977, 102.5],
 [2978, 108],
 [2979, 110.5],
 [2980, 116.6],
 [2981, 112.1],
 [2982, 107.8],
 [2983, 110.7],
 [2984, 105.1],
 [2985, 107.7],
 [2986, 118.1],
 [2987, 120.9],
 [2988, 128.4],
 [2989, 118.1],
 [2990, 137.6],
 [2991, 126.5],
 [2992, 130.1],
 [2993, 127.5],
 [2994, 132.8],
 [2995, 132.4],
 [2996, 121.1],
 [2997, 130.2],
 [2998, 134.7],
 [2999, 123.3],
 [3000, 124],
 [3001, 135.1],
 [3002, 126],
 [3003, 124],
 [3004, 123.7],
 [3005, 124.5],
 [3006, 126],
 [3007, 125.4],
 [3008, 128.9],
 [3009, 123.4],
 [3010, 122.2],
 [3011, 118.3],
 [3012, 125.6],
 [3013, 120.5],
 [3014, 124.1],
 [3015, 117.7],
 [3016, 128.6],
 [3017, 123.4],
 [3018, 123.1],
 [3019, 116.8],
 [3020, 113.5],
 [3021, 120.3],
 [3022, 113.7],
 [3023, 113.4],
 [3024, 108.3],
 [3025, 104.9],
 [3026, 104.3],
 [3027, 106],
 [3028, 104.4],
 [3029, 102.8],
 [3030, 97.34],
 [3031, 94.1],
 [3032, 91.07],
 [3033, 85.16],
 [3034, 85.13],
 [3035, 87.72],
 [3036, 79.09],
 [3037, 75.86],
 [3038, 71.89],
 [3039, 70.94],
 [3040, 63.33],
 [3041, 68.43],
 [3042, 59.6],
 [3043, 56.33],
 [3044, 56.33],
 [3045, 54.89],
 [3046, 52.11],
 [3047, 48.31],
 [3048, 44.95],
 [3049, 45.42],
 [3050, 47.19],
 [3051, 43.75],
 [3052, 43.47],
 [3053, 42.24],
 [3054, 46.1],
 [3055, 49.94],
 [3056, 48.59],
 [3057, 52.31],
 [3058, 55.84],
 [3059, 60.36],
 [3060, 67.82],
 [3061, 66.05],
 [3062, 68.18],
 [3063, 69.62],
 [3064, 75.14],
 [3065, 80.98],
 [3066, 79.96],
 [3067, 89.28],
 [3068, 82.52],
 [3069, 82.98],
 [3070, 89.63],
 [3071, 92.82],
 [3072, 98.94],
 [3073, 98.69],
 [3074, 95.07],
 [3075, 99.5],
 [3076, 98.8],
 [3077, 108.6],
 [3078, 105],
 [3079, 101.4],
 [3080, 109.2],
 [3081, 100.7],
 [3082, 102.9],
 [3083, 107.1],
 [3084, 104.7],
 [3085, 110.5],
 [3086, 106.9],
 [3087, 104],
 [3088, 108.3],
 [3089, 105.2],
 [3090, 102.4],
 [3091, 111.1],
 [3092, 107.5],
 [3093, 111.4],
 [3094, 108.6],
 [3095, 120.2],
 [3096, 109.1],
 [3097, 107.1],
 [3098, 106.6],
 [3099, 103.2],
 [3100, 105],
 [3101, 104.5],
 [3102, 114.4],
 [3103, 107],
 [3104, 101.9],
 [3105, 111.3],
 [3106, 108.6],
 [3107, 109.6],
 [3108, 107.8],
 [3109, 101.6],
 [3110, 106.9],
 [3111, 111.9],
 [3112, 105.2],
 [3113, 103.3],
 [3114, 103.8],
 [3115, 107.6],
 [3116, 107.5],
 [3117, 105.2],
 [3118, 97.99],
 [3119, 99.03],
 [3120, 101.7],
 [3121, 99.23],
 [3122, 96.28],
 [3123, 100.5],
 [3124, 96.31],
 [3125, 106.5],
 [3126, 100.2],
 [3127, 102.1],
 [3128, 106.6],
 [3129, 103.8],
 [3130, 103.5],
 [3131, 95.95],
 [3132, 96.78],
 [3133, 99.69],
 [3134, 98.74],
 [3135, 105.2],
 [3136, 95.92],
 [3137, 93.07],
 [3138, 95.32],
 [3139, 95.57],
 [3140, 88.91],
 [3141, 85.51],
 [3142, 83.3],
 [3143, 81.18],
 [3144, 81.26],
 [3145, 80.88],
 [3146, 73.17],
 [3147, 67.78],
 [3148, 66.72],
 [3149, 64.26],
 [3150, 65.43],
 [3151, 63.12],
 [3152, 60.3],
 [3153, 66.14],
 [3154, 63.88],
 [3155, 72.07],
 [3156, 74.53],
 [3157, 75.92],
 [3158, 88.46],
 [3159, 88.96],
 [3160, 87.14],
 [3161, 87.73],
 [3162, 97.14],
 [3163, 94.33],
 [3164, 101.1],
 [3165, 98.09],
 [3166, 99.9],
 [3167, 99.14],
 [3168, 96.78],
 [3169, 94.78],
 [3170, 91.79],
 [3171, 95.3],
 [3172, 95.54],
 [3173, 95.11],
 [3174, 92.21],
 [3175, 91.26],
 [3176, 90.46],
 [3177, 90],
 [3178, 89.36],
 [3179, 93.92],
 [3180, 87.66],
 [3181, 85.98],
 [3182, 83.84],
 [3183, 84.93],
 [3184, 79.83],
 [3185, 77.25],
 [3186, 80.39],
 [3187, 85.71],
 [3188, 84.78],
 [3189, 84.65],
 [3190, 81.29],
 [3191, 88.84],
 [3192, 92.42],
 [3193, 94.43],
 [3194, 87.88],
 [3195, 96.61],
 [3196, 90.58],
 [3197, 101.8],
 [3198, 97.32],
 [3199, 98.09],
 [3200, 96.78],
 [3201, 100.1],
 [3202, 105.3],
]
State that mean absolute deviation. 4.2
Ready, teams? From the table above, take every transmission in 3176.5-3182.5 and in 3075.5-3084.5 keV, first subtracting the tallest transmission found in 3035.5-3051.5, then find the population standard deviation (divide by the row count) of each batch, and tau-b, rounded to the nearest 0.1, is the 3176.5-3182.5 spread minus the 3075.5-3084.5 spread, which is -0.2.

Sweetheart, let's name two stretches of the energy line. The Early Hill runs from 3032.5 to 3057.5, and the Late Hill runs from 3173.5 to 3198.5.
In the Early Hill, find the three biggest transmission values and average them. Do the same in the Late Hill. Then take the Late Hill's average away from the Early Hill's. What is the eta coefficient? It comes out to -13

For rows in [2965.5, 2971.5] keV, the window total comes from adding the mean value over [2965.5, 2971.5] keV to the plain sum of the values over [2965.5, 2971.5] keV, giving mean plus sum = 777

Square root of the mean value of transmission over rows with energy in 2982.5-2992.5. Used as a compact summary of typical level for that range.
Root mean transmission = 11.0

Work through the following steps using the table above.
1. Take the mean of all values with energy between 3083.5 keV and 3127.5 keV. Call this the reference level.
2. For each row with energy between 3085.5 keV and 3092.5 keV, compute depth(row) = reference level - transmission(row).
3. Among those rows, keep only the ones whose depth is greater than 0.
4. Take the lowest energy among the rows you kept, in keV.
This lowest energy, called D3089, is 3087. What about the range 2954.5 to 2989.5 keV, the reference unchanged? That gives 2971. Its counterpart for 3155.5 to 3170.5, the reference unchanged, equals 3156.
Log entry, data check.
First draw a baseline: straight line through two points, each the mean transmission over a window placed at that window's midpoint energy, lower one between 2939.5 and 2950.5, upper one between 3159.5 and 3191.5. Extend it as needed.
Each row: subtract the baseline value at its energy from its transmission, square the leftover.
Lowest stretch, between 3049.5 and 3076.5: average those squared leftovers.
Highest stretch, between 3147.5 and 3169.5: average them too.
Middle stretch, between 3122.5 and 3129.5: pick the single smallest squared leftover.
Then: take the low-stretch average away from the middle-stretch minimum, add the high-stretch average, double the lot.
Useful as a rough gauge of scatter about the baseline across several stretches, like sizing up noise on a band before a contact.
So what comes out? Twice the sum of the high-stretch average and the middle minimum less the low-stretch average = -2227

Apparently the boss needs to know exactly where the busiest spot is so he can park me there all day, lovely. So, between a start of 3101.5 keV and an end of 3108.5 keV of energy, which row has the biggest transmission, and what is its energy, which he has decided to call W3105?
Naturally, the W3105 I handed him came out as 3102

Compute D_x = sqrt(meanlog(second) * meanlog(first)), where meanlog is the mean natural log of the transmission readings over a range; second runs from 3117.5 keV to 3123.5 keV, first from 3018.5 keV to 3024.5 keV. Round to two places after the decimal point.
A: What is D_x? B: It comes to 4.67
